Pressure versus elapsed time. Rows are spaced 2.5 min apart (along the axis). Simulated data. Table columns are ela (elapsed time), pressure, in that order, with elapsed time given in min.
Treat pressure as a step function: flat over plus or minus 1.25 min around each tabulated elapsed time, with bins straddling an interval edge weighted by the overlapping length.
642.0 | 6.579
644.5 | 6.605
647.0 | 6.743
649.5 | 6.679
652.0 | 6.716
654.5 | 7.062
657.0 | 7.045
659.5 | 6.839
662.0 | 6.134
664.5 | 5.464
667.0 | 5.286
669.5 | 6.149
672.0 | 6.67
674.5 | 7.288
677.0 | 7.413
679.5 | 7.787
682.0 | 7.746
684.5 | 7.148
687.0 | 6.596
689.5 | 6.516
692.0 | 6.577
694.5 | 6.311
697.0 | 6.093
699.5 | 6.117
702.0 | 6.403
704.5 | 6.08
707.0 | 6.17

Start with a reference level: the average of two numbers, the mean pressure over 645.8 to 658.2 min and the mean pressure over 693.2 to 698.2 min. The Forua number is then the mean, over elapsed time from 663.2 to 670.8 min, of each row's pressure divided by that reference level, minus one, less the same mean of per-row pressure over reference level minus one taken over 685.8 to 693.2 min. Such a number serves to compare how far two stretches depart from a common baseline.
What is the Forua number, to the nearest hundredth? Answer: -0.14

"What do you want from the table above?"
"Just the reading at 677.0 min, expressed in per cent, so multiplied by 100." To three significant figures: 741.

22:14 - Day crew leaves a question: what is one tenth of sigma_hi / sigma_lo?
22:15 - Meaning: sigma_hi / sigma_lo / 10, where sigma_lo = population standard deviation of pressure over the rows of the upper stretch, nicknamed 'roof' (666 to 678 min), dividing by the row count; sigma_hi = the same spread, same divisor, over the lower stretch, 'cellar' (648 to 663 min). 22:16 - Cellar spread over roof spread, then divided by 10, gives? 0.04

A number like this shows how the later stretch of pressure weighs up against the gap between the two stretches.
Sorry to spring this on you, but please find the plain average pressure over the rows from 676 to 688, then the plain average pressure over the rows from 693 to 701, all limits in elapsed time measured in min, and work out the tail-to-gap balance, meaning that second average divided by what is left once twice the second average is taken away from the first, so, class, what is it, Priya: -1.23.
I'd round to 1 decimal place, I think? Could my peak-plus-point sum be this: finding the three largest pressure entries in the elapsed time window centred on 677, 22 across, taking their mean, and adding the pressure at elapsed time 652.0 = 14.4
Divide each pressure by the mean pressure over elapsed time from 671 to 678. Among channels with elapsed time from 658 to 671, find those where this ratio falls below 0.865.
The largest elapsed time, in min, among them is 669.5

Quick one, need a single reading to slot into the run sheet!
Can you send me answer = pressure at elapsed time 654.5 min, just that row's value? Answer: 7.062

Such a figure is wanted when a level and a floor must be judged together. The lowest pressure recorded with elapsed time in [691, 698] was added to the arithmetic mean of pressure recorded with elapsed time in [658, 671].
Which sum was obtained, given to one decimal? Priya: 12.1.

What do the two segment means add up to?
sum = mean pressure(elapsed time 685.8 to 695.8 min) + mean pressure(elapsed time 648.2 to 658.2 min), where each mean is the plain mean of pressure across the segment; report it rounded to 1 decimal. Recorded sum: 13.4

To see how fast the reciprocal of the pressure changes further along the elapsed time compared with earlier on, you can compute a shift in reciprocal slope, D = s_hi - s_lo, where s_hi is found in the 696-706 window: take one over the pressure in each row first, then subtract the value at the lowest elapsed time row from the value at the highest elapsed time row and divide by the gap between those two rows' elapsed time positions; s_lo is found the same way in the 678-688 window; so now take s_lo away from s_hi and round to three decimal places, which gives -0.003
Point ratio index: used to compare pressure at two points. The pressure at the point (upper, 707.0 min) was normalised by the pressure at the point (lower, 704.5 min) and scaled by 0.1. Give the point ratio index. 0.101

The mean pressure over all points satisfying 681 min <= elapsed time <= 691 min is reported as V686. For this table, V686 7.0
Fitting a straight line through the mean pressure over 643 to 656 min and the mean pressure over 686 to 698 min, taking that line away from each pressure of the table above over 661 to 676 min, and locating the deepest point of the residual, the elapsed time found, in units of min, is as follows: 667.0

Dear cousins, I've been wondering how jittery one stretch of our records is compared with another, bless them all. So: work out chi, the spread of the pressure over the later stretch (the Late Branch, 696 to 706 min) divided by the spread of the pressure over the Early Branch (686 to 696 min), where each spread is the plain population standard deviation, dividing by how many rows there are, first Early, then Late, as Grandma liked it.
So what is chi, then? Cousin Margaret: 1.2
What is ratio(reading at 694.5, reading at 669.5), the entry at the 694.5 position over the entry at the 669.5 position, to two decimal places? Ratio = 1.03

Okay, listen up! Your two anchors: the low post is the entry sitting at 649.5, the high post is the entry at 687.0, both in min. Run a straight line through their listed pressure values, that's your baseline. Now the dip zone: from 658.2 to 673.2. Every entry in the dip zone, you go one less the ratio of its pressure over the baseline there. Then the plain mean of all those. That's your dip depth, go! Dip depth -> 0.08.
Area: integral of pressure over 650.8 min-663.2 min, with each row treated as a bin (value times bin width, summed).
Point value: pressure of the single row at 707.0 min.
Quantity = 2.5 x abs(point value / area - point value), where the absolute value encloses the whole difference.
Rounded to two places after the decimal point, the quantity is 15.24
